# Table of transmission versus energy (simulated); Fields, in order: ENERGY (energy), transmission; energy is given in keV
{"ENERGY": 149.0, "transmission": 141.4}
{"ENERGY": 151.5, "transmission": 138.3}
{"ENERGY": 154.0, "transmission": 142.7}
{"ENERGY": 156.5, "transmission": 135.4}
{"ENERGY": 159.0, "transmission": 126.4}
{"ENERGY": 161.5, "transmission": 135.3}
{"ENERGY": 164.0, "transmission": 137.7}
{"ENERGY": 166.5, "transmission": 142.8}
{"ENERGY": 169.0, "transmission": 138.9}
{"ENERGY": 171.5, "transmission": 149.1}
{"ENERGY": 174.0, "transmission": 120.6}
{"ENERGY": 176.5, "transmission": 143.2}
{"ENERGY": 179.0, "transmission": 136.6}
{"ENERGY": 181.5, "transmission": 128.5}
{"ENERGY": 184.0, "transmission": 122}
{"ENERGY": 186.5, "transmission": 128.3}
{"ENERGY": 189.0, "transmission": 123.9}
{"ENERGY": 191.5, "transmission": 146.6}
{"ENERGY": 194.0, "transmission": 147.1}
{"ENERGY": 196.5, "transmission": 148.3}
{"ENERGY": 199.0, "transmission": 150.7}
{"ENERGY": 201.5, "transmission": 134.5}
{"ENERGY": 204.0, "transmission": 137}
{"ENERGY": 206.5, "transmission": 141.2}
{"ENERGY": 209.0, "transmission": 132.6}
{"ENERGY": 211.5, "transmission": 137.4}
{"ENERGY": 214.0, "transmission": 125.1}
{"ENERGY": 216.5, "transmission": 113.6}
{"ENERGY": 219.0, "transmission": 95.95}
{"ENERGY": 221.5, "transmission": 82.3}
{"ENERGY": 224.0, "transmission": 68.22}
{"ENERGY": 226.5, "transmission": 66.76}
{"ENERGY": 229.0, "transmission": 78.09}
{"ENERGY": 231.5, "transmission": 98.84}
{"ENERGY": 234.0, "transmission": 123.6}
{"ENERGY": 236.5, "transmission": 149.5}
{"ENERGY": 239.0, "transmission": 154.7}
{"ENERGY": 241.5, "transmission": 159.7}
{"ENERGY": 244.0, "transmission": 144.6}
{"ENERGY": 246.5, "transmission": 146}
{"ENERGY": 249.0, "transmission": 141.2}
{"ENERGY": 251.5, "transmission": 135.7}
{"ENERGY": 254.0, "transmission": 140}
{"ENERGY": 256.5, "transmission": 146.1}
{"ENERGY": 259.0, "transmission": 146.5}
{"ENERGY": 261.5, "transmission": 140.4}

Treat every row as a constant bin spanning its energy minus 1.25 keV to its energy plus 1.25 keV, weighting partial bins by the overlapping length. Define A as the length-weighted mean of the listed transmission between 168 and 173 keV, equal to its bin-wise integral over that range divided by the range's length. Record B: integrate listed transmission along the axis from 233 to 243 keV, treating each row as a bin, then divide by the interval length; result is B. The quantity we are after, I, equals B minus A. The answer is 4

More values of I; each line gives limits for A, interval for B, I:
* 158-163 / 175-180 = 8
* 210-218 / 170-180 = 13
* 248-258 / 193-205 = 3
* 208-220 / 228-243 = 7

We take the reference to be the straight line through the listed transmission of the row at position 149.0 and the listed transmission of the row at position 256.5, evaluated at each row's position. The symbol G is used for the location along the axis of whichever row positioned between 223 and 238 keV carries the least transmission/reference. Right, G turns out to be 226.5 keV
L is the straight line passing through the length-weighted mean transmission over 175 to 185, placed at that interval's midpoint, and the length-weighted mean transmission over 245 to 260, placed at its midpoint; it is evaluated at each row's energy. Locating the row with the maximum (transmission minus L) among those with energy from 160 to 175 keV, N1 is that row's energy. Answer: 171.5 keV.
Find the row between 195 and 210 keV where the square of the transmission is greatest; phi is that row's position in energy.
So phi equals 199.0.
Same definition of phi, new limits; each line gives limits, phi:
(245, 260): 259.0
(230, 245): 241.5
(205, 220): 206.5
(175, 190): 176.5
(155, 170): 166.5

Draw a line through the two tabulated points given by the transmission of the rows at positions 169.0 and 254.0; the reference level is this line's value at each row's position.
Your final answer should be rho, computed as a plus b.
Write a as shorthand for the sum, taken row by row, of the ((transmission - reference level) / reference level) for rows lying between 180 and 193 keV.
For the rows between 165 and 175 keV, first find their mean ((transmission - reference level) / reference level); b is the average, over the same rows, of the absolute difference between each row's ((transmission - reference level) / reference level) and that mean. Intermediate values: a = -0.3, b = 0.062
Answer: -0.27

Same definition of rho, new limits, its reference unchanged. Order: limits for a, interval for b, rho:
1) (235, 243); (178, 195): 0.38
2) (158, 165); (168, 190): -0.06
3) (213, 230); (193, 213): -2.44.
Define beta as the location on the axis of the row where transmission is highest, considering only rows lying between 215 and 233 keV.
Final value 216.5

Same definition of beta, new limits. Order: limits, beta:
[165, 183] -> 171.5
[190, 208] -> 199.0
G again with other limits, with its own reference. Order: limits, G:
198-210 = 209.0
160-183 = 174.0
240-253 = 251.5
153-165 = 159.0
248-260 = 251.5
